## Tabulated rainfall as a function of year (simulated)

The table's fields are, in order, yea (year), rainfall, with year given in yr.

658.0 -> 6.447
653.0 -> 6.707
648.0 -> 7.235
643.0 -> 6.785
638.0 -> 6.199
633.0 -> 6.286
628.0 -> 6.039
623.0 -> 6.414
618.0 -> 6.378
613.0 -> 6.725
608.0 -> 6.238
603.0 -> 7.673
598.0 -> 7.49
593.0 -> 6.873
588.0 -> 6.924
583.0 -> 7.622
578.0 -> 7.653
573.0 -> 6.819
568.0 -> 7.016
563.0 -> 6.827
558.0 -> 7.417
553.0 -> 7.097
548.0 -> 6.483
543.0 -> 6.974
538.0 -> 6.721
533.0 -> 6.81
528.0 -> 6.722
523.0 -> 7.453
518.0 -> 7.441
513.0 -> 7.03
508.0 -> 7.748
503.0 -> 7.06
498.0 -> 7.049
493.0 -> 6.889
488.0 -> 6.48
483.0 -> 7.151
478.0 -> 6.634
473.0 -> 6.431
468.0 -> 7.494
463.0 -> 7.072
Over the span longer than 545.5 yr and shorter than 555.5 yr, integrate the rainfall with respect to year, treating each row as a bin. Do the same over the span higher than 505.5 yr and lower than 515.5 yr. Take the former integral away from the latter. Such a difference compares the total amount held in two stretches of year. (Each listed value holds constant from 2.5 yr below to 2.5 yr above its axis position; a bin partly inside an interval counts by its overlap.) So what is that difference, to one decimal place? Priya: 6.0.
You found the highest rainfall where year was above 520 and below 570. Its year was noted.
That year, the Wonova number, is 523.0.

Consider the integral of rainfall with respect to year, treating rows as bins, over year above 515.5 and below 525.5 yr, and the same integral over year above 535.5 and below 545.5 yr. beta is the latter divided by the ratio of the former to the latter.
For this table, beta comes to 63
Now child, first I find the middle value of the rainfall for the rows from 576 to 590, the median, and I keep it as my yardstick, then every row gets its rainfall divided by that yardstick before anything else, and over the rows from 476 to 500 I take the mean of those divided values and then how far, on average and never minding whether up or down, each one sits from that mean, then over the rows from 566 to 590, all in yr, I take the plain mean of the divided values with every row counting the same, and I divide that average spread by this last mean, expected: 0.031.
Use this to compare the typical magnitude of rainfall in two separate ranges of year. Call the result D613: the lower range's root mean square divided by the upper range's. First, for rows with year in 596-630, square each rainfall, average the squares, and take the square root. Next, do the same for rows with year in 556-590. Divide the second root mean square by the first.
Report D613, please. 1.07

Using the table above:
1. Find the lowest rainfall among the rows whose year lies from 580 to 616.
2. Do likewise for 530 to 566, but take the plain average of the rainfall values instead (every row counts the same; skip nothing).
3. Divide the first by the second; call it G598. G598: 0.90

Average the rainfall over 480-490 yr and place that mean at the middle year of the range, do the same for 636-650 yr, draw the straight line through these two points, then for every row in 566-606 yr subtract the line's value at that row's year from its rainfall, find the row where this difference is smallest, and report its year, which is 573.0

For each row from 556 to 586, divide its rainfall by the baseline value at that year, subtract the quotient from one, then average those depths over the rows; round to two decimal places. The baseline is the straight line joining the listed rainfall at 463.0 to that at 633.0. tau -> -0.10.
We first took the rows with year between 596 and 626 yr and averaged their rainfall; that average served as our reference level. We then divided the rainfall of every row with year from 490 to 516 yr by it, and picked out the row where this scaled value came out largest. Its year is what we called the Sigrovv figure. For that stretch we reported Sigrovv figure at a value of 508.0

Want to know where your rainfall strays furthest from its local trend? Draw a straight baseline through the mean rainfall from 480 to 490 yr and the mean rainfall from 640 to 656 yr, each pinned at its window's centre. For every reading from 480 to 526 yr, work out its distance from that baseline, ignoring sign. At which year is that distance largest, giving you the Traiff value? 508.0 yr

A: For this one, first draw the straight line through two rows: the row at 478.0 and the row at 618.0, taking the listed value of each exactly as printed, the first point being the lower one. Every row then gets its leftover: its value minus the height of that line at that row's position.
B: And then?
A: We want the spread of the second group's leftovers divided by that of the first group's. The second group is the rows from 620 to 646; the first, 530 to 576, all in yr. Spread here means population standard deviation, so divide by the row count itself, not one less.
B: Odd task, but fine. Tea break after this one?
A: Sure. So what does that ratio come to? 1.0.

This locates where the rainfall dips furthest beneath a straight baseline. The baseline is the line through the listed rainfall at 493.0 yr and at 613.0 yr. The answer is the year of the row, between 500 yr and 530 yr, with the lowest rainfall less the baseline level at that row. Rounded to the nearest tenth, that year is 528.0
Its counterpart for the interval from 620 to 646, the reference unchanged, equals 628.0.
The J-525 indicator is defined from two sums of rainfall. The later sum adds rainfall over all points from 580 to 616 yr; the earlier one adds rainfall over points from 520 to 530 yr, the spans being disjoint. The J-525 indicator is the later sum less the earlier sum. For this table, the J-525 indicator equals 35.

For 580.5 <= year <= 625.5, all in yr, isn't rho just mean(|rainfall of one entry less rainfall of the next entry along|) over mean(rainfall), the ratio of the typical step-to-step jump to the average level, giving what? 0.0696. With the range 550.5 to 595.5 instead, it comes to 0.0510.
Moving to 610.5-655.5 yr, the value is 0.0508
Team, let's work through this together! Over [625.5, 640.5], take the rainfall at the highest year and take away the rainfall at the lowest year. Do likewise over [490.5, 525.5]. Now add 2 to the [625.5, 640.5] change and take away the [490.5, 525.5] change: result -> 1.60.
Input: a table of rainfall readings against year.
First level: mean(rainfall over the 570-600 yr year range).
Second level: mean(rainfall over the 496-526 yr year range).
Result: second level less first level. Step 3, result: 0.07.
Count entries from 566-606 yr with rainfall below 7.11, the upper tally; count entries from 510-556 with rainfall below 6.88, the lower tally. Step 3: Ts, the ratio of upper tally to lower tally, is 1.0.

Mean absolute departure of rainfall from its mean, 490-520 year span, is 0.261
